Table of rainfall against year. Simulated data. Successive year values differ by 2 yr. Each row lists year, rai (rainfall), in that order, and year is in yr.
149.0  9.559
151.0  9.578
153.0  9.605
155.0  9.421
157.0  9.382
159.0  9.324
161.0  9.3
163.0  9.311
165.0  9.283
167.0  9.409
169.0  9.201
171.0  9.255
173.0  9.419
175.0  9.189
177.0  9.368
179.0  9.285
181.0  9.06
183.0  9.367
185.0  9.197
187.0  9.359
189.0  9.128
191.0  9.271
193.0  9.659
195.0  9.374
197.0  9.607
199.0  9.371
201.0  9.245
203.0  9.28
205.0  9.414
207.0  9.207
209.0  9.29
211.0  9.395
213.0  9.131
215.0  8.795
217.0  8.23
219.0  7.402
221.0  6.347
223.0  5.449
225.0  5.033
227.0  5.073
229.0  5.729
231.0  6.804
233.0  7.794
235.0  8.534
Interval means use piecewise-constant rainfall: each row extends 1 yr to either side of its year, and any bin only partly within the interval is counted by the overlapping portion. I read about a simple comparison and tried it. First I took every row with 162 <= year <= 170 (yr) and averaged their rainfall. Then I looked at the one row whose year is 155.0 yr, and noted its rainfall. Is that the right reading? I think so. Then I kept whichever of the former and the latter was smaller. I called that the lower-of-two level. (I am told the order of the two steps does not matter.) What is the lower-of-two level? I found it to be 9.3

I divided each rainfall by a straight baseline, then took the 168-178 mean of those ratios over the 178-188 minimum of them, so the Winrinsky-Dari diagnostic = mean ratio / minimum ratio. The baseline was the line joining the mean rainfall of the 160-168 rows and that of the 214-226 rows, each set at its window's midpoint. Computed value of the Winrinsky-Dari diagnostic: 1.0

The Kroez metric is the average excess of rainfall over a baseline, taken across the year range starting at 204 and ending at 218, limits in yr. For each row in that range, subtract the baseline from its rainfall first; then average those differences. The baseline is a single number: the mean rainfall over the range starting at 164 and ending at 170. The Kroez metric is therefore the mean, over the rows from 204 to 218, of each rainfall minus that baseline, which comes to -0.23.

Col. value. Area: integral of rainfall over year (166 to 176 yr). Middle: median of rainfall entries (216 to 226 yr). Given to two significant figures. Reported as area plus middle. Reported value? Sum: 99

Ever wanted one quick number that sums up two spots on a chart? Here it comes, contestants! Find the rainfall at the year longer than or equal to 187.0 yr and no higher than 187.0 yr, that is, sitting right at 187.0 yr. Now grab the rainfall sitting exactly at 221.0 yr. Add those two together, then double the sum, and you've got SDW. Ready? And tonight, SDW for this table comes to 31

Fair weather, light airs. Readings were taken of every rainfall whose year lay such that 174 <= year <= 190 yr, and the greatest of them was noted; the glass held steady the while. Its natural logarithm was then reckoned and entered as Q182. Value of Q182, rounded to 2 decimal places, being 2.24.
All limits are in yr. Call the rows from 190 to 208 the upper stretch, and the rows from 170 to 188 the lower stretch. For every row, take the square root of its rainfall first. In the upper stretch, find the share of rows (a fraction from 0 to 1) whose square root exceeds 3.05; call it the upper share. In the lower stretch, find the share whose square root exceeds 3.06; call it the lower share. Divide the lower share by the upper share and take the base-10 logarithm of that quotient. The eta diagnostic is -0.2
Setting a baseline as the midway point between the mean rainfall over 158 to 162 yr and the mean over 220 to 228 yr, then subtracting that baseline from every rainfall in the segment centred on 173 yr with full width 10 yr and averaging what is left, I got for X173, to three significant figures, 1.89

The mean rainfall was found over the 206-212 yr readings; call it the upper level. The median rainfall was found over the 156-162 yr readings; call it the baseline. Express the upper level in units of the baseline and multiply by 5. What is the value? 4.99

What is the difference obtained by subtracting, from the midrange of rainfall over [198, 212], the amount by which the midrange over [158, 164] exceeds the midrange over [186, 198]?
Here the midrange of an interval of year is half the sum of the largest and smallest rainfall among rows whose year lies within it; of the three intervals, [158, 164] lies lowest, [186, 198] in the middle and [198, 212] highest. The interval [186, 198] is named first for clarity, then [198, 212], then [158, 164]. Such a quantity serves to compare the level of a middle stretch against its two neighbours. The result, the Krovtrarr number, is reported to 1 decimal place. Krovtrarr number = 9.4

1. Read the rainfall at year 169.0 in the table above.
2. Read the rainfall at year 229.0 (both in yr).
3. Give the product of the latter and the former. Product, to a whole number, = 53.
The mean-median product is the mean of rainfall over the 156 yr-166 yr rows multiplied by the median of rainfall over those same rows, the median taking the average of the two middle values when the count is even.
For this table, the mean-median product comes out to 86.8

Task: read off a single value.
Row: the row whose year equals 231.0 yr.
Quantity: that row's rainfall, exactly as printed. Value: 6.804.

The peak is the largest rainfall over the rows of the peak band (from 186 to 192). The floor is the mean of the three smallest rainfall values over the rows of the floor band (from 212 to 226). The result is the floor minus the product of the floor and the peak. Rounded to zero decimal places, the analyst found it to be -47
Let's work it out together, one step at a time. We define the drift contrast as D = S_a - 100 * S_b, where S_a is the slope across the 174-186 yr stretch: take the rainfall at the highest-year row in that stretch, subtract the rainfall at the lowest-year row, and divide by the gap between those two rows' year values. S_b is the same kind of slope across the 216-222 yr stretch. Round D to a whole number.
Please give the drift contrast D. 47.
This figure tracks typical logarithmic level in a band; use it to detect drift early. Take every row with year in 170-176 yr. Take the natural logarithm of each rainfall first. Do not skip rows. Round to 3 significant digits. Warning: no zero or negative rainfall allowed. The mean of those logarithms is 2.23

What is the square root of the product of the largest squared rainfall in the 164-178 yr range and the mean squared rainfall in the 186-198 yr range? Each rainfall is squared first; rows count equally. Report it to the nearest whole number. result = 89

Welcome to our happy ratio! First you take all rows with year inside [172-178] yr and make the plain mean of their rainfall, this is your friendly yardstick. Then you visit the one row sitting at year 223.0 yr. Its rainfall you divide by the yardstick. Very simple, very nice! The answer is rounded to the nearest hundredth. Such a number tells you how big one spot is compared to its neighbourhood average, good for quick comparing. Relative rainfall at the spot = 0.58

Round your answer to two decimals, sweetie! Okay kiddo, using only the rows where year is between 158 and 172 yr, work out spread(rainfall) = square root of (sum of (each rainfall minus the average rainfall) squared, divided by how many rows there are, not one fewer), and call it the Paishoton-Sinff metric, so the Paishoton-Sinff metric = 0.06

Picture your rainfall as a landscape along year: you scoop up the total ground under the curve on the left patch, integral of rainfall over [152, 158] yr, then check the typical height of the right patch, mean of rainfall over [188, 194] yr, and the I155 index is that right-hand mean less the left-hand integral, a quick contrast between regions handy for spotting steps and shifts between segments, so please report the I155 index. -47.5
